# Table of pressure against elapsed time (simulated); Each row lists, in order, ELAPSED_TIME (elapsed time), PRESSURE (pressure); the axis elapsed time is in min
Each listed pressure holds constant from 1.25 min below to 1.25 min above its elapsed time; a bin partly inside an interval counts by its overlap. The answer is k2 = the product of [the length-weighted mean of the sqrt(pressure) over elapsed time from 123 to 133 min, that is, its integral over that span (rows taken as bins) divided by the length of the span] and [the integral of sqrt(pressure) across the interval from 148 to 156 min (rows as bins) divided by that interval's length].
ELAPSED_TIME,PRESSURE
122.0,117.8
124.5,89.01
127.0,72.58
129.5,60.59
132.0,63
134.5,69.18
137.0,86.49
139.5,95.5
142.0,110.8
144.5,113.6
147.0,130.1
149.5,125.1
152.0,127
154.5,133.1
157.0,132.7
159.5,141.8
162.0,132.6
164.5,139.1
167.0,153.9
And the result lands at 96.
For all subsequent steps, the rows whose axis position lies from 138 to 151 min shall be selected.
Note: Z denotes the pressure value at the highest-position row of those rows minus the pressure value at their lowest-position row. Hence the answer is 30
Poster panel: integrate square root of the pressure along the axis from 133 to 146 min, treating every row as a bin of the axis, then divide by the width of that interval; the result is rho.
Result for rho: 9.7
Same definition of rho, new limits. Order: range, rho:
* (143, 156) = 11.2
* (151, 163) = 11.6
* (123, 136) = 8.5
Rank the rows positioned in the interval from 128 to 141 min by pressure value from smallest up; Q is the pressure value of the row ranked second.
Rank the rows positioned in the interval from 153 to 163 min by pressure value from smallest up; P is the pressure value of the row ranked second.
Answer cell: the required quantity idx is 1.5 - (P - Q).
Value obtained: -68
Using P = 132.7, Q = 63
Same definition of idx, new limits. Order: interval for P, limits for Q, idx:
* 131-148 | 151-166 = 65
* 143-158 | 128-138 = -61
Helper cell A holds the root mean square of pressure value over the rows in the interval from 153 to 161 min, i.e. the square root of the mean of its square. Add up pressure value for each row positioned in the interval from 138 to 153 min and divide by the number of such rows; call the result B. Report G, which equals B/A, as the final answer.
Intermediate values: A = 136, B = 117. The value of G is 0.9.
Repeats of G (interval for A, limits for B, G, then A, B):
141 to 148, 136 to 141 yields 0.8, 118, 91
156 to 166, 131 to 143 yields 0.6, 137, 85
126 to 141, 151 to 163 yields 1.8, 76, 133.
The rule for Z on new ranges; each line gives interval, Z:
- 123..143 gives 22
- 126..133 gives -10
